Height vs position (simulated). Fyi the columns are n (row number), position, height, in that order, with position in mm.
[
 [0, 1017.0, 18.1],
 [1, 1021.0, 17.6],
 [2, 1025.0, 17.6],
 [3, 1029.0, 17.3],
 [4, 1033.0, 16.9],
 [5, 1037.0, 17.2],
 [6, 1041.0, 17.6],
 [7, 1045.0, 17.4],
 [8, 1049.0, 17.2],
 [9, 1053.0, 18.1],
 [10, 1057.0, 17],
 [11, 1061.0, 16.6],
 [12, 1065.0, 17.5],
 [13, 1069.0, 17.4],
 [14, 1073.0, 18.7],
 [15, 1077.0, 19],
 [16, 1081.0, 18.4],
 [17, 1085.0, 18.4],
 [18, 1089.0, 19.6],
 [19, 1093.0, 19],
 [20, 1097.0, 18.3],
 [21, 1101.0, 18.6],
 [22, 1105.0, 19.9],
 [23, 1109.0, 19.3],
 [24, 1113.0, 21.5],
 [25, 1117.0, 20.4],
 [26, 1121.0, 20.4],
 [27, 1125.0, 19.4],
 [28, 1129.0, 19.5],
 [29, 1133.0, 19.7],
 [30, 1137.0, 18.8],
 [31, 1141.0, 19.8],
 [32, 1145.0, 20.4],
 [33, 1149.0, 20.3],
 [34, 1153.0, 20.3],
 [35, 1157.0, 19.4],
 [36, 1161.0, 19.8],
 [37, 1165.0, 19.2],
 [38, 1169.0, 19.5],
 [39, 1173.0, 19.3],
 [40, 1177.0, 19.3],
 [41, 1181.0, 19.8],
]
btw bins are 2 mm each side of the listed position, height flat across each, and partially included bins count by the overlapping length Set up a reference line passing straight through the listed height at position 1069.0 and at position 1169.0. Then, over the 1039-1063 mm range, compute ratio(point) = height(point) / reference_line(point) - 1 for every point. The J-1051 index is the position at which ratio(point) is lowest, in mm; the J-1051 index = 1061.0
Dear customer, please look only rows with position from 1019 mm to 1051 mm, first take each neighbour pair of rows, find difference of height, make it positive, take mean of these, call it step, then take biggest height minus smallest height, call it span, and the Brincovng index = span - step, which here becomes 0.4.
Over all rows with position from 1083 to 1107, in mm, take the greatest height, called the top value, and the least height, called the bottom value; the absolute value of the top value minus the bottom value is 1.6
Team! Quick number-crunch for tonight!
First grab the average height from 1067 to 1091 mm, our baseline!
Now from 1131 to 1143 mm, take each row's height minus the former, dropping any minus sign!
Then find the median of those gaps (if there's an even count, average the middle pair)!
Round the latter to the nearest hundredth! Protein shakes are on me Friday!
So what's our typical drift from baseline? 1.12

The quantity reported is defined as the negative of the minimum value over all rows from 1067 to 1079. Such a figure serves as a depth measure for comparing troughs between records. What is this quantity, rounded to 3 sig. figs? -17.4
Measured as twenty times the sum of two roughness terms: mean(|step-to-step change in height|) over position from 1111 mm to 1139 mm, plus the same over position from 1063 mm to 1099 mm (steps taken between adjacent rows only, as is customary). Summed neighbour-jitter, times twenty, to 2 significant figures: 23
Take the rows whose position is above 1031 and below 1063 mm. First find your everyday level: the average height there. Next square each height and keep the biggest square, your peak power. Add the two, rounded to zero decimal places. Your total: 345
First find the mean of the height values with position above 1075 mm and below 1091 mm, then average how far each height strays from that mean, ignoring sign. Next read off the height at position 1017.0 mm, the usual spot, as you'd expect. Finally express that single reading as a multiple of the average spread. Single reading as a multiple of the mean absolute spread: 40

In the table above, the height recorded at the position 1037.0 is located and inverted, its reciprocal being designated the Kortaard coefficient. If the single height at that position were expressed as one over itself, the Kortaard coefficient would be 0.0581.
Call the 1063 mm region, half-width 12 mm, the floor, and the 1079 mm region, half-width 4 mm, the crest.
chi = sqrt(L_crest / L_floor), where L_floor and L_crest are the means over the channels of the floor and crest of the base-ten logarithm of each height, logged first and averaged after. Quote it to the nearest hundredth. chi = 1.01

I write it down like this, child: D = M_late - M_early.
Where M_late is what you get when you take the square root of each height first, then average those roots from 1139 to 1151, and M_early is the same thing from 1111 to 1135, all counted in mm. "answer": 0.00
